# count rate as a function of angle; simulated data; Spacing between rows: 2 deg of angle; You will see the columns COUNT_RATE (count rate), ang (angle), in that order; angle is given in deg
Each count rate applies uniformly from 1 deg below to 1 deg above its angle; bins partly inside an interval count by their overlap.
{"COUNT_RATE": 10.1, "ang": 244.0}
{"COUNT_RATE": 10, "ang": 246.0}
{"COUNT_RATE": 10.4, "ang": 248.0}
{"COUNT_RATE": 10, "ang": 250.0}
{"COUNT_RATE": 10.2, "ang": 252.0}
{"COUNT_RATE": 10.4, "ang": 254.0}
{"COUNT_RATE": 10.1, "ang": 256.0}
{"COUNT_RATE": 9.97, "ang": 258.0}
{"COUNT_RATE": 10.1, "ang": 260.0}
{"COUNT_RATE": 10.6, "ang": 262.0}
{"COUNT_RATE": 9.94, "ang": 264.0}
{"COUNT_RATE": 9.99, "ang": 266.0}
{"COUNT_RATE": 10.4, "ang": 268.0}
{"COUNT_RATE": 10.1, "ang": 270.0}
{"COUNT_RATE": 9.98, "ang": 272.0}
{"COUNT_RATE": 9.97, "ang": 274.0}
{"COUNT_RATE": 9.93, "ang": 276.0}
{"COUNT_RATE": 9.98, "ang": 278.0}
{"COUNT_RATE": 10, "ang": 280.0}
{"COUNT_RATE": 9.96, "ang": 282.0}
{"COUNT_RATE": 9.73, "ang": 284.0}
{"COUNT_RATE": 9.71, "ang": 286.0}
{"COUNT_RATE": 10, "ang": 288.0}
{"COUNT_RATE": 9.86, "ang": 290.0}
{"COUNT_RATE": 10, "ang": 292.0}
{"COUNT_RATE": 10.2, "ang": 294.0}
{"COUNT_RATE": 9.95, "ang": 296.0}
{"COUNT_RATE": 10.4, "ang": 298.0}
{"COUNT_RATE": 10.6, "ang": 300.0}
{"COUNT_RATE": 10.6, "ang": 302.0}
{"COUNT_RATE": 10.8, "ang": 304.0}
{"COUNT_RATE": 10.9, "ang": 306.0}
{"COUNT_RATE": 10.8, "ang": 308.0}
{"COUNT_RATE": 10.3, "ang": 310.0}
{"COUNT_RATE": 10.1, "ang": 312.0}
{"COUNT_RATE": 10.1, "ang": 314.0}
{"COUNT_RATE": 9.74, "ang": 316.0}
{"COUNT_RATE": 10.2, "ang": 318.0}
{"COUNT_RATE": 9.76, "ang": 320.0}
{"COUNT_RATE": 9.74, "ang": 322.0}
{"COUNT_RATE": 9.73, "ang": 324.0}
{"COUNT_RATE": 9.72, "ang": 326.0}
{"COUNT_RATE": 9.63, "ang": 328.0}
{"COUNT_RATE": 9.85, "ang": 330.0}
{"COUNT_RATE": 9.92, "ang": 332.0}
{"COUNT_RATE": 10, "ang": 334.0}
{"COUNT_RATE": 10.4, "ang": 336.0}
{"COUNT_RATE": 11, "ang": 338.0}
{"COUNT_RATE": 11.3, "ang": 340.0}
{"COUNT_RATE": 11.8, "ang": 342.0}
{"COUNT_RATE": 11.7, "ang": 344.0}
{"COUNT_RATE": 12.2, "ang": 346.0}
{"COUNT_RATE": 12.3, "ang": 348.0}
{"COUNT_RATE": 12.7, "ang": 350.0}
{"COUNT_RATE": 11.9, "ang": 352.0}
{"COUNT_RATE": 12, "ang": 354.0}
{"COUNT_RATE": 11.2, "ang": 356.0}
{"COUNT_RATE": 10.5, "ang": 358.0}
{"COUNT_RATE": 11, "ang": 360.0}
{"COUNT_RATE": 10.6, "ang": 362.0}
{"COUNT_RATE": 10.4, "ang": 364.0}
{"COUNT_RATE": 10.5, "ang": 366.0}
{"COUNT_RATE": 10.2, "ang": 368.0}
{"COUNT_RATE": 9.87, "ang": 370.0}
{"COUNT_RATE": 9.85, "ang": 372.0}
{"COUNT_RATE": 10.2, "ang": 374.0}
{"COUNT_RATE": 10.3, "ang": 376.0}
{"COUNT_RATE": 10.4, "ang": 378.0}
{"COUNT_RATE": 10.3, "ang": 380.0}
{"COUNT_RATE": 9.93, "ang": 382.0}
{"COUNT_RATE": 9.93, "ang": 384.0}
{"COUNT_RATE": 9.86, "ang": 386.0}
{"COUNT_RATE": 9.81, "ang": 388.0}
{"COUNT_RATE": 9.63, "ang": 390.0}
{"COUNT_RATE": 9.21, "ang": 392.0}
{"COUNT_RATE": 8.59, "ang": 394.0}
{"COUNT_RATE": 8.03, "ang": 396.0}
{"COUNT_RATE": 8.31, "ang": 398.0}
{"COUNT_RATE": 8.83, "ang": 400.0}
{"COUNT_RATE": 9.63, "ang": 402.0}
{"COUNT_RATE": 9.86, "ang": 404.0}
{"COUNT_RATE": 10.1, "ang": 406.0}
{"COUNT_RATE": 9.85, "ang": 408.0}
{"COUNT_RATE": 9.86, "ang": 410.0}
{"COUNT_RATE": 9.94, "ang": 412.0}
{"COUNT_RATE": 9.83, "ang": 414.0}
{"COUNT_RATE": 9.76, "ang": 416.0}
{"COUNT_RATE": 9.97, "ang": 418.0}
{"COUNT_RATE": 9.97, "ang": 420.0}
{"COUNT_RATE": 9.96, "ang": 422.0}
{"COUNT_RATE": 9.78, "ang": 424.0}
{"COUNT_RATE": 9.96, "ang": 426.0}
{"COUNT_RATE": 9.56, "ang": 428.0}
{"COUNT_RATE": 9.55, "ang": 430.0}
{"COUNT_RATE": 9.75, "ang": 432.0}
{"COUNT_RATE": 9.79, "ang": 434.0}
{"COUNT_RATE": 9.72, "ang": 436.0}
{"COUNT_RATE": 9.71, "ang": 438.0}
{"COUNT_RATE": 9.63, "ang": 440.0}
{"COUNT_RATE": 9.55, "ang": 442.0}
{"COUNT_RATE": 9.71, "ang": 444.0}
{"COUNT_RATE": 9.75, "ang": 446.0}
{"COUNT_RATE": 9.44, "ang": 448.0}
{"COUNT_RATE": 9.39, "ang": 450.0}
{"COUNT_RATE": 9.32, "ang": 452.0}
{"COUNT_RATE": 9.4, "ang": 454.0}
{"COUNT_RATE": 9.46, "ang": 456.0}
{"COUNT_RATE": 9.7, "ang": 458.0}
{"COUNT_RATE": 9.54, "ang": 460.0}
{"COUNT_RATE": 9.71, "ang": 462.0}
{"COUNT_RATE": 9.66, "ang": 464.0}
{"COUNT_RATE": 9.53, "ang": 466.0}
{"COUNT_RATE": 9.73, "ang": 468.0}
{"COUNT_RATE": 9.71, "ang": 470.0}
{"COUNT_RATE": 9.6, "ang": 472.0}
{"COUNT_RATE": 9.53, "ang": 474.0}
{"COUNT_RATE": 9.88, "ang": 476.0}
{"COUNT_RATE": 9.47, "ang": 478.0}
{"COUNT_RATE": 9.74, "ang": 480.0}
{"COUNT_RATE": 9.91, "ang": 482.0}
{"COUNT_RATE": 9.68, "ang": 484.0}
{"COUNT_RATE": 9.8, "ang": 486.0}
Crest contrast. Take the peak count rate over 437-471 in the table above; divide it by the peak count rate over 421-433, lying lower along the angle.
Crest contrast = 0.98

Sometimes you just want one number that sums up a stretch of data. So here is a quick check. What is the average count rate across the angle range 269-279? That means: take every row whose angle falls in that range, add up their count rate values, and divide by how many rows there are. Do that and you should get 10.0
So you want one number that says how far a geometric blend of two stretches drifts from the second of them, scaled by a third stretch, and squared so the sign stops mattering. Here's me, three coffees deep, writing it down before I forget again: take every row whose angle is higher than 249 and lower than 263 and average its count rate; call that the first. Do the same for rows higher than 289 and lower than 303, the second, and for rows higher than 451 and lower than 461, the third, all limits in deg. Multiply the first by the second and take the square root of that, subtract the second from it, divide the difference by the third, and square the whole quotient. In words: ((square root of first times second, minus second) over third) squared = 0.000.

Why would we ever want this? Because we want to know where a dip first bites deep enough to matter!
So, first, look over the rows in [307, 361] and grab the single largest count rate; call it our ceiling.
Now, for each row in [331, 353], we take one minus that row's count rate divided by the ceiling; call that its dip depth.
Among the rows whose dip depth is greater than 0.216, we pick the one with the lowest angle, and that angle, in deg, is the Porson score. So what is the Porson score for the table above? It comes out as 332.0 deg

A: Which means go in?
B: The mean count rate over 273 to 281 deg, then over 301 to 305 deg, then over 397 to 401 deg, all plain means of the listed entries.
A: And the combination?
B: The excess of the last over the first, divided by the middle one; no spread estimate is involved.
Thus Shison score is -0.13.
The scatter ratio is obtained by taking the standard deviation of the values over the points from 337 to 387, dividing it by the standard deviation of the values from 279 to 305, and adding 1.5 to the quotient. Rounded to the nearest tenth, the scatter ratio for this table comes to 4.0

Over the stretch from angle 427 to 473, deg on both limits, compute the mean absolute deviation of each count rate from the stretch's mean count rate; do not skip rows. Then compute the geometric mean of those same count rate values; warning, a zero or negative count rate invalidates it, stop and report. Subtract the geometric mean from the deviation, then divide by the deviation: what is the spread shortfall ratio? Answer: -83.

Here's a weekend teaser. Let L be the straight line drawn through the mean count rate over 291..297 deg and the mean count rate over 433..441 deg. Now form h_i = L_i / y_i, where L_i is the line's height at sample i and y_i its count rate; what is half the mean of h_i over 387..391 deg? 0.505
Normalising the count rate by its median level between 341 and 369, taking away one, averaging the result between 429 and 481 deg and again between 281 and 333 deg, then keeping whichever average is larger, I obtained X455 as -0.12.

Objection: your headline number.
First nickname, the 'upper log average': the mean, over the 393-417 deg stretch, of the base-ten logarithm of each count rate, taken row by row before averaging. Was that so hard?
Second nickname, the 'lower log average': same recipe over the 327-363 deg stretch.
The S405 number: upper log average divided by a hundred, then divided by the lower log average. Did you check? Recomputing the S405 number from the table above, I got 0.0093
